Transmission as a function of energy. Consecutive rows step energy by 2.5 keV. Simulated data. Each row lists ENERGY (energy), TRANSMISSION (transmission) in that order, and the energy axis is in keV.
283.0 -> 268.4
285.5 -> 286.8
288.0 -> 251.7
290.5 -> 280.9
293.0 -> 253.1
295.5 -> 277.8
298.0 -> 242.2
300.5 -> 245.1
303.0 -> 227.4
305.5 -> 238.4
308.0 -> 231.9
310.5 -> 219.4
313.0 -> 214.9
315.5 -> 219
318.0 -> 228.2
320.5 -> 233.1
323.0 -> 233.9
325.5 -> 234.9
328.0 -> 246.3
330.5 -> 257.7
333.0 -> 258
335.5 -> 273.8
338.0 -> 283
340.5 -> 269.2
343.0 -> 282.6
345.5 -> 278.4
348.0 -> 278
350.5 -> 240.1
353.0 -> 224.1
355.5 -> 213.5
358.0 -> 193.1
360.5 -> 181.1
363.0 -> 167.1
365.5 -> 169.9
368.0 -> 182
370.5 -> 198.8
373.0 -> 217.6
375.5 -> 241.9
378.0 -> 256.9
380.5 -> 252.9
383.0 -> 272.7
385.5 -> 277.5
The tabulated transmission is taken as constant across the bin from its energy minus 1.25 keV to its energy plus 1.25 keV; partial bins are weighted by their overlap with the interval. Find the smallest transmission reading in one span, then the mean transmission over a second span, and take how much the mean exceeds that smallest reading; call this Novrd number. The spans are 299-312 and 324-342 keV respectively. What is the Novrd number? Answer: 41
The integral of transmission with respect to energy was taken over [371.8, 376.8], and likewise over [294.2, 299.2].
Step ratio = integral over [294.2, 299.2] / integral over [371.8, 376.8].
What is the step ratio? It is 1.13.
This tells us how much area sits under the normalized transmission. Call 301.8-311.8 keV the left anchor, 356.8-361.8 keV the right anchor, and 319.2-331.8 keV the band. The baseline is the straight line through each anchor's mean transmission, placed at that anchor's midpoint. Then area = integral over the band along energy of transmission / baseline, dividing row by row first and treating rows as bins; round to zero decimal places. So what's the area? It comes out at 14 keV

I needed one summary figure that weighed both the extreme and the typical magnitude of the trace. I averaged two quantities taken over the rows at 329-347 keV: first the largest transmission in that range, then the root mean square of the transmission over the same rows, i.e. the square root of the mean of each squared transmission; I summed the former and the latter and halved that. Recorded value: 277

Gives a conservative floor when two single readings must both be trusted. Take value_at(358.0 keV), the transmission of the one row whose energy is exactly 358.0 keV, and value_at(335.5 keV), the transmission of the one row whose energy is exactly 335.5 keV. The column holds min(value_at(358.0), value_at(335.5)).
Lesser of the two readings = 193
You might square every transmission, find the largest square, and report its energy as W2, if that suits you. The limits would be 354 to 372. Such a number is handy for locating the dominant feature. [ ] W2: 355.5 keV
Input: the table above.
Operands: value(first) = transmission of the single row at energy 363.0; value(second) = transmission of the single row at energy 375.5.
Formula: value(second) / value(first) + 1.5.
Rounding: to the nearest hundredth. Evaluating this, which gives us 2.95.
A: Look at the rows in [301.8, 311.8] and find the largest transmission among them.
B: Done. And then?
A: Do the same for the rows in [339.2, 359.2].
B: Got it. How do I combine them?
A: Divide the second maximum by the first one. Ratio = 1.2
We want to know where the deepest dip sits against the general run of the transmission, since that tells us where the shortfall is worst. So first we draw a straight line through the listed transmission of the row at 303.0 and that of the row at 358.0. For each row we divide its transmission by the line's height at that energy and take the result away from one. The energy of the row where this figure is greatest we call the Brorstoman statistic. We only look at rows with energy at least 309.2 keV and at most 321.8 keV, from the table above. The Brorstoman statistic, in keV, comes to 313.0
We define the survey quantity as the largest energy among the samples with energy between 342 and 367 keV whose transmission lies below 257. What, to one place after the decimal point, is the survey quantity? 365.5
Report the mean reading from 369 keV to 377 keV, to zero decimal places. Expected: 219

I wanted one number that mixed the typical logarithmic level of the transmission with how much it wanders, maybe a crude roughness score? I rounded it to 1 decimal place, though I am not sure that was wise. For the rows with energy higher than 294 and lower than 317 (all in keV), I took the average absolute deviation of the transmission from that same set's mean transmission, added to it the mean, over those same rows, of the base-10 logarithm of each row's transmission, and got 16.4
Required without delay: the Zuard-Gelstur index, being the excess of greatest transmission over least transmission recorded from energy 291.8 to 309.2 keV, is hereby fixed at 50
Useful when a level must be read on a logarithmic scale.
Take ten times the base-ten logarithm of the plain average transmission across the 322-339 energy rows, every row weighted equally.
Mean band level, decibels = 24.1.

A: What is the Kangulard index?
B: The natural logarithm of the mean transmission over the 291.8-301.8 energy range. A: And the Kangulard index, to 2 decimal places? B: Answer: 5.54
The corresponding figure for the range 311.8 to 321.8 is 5.41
